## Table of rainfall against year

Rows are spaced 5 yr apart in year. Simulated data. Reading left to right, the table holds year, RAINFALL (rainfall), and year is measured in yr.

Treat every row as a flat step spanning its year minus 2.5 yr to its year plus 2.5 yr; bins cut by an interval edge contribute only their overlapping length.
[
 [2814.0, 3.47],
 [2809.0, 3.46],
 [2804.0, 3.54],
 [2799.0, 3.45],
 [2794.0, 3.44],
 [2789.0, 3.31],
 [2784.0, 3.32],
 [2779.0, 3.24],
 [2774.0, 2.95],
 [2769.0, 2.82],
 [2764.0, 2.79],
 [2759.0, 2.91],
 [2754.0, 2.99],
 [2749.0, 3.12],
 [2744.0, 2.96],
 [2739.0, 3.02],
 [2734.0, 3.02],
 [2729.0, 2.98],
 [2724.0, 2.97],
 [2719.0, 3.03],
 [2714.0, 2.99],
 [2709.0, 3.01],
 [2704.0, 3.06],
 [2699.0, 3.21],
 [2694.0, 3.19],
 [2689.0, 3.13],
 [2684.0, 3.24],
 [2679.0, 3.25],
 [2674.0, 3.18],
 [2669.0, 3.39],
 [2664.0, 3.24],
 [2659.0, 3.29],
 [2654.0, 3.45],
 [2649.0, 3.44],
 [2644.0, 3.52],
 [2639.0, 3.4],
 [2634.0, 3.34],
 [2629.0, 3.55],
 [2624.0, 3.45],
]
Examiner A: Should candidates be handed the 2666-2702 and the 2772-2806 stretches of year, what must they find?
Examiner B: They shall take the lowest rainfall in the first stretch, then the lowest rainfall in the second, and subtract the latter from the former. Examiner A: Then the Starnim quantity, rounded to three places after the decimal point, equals 0.180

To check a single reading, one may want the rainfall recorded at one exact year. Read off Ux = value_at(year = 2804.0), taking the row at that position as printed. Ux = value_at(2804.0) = 3.54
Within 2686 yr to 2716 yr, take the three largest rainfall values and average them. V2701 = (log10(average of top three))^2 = 0.25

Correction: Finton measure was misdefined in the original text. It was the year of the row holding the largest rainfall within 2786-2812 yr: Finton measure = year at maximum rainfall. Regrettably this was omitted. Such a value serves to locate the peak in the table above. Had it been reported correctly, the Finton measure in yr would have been 2804.0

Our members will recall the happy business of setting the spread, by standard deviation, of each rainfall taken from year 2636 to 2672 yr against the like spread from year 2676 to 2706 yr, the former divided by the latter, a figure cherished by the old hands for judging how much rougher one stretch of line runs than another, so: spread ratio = 1.3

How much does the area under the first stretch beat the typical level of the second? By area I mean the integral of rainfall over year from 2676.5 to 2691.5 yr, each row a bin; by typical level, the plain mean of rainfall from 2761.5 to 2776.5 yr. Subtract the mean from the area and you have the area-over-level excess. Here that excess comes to 45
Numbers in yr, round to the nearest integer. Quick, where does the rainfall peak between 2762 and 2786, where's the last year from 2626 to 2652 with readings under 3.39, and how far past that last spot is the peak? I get 150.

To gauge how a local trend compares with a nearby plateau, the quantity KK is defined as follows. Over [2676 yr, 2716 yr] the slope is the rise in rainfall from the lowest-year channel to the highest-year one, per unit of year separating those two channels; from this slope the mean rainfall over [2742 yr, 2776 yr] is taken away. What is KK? -2.94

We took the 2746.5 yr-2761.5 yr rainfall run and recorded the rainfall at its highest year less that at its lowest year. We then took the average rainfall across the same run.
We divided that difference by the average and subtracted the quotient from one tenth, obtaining 0.17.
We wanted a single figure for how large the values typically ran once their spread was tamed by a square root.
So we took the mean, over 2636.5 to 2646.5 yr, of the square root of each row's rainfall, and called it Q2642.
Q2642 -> 1.86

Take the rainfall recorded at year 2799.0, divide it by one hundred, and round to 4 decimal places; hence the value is 0.0345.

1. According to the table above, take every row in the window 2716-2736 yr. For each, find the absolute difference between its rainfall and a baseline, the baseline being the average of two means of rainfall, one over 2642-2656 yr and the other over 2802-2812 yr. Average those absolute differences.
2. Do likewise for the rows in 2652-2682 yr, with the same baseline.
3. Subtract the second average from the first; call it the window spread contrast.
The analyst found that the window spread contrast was 0.30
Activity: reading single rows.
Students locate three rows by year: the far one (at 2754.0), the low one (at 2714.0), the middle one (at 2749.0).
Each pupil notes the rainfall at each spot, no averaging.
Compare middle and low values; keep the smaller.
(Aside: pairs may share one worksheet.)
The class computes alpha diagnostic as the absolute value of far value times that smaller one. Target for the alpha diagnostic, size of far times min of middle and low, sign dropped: 8.94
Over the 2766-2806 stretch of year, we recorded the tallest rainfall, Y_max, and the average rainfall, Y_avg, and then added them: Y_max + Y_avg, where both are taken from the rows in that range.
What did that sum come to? 6.8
